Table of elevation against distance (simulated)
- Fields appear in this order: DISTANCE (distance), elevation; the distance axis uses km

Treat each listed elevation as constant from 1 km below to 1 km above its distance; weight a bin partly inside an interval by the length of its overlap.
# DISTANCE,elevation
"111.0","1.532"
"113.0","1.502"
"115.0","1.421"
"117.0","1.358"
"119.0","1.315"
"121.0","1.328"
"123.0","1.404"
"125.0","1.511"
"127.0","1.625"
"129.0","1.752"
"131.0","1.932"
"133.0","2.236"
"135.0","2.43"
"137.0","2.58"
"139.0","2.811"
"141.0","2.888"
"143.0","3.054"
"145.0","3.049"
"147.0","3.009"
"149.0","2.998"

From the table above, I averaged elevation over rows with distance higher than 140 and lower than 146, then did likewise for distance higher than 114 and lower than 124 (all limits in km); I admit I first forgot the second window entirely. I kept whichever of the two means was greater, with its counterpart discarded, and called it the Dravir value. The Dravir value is 3.00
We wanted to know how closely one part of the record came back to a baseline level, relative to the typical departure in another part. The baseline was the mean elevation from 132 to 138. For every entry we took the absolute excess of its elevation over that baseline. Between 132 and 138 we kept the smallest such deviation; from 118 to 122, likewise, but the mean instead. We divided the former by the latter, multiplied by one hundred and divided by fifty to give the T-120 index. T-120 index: 0.0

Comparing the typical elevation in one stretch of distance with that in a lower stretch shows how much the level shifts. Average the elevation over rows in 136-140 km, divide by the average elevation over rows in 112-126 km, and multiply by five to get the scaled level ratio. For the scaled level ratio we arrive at 9.6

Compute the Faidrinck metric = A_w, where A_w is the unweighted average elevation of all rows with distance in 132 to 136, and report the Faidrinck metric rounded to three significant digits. 2.33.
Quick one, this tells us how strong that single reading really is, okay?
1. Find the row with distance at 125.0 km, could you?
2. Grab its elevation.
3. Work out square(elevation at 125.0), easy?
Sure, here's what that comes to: 2.3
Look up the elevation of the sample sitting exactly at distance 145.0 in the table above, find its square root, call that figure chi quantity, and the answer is 1.75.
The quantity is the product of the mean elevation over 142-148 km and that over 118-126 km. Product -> 4.2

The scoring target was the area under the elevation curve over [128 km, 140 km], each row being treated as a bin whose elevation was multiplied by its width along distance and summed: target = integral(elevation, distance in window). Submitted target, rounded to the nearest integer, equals 27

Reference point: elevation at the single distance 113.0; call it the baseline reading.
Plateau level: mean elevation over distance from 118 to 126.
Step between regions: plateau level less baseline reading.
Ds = -0.11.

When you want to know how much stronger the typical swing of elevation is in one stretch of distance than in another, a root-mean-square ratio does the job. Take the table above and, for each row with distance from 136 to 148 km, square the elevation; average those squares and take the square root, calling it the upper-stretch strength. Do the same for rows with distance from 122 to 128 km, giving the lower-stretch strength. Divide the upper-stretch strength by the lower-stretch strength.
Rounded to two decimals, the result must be 1.92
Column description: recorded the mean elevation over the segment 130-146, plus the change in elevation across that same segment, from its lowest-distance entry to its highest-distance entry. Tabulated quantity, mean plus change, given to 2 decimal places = 3.74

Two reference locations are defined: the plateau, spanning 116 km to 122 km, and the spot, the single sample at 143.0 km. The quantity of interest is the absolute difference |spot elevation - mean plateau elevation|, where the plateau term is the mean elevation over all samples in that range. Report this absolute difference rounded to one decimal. 1.7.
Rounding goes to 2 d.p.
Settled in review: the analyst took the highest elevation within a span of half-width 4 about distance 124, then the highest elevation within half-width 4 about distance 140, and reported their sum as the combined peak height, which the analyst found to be 4.68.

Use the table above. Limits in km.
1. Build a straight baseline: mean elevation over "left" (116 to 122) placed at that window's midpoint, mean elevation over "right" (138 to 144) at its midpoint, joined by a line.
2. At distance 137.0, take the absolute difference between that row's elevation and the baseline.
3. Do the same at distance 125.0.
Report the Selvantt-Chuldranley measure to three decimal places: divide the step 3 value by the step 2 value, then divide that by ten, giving 0.513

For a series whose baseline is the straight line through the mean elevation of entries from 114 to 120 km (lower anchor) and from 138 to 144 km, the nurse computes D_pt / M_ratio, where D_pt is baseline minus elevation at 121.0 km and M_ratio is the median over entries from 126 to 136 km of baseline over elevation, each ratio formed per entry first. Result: 0.25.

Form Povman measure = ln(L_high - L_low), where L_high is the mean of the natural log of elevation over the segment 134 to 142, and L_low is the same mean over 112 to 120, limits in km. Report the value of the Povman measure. -0.4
